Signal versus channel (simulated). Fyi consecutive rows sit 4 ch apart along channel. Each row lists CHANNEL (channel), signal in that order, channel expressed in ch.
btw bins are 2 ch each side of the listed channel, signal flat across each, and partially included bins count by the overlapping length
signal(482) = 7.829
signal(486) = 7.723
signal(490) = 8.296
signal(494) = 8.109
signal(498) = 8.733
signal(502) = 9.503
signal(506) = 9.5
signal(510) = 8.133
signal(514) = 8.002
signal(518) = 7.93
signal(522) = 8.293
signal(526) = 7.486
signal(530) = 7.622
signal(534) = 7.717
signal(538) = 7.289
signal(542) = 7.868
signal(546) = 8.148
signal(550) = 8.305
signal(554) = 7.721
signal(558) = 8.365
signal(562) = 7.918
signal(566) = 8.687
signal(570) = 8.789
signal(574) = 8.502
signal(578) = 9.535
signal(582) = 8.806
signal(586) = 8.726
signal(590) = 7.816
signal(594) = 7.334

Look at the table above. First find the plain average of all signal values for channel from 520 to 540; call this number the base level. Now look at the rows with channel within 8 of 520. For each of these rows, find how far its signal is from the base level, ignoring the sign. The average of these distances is 0.34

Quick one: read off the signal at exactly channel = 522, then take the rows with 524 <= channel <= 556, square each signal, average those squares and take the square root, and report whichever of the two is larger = 8.3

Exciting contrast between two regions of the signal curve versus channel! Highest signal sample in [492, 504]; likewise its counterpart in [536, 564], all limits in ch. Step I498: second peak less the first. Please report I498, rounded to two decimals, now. -1.14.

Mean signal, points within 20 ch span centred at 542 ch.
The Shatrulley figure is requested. 7.9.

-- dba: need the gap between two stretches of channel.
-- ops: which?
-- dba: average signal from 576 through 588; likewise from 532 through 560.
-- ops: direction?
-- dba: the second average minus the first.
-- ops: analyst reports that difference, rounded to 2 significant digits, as -1.1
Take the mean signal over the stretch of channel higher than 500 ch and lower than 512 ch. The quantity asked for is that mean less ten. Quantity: -1.0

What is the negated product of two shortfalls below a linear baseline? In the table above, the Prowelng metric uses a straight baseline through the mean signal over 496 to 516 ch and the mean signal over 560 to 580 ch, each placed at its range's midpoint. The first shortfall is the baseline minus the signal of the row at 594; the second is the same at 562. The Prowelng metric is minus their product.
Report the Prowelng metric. -1.0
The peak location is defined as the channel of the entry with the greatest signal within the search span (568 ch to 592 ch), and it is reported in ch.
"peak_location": 578 ch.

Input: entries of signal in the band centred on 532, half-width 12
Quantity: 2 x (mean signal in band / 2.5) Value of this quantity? 6.2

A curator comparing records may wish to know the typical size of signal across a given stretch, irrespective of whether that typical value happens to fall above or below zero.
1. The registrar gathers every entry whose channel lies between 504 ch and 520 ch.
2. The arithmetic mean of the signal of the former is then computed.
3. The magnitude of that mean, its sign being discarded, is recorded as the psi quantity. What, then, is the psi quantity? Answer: 8.39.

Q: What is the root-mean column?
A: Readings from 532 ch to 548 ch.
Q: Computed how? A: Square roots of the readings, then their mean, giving 2.78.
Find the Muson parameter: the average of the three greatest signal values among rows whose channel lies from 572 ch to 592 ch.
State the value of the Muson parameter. 9.0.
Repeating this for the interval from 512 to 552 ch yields 8.2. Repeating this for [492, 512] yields 9.2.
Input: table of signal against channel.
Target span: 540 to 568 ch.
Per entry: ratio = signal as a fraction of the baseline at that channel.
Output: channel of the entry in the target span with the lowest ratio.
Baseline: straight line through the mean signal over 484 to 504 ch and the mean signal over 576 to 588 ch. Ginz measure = 554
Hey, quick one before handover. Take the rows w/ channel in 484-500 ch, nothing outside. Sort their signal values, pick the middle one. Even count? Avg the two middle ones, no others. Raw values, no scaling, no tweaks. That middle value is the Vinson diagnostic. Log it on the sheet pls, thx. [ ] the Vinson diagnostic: 8.2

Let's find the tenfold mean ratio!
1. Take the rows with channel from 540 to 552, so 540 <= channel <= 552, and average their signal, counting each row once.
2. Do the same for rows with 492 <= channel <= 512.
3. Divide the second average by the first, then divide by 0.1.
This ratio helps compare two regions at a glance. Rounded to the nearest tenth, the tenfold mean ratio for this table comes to 10.8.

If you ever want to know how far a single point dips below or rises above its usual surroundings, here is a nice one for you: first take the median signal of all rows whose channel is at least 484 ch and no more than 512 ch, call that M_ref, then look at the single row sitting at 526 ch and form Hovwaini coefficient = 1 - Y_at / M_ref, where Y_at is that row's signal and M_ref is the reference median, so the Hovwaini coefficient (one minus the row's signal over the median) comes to 0.10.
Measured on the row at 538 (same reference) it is 0.12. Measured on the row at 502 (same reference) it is -0.15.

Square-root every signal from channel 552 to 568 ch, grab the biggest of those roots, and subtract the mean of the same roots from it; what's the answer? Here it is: 0.089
